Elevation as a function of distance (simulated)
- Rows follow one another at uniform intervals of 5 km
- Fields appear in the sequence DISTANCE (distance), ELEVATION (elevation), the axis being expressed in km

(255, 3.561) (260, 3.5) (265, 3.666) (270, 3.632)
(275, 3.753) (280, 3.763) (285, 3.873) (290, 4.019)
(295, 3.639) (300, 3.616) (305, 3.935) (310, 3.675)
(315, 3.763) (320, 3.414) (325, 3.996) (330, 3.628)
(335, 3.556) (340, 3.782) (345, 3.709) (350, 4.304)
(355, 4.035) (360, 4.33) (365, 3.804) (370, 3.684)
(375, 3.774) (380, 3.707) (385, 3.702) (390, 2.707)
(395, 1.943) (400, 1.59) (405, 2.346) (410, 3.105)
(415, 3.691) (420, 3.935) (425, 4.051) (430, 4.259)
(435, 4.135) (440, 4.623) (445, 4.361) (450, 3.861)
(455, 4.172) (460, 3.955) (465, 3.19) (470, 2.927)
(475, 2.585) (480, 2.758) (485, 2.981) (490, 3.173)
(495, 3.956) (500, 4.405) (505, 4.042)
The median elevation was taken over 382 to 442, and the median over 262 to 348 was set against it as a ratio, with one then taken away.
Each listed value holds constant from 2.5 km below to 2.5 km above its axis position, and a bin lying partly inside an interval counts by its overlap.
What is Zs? 0.003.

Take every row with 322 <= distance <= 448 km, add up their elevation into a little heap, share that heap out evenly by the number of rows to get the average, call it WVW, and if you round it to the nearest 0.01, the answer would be 3.63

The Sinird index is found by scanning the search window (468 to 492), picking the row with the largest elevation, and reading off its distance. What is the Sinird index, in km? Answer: 490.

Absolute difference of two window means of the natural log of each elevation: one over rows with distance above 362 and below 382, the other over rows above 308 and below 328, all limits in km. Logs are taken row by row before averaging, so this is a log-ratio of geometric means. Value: 0.01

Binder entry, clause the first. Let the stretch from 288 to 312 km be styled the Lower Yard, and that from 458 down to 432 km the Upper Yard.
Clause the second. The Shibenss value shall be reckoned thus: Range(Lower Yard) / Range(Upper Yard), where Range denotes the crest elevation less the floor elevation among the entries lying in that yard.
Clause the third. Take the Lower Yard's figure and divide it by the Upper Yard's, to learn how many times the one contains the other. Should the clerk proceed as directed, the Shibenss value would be 0.53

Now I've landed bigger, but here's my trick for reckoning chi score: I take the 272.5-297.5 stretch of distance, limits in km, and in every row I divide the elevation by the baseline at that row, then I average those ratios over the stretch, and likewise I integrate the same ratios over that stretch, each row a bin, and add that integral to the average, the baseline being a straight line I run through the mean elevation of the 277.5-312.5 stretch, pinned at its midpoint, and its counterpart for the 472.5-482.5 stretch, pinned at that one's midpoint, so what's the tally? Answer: 26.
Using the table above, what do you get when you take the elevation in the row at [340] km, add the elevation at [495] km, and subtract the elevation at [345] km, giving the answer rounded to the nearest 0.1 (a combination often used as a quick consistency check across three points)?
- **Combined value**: 4.0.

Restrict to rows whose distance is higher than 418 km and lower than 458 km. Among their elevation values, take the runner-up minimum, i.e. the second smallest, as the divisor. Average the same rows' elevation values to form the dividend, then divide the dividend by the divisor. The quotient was 1.06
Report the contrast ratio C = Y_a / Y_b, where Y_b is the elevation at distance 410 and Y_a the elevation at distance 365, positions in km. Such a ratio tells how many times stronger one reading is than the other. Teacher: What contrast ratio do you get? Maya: 1.2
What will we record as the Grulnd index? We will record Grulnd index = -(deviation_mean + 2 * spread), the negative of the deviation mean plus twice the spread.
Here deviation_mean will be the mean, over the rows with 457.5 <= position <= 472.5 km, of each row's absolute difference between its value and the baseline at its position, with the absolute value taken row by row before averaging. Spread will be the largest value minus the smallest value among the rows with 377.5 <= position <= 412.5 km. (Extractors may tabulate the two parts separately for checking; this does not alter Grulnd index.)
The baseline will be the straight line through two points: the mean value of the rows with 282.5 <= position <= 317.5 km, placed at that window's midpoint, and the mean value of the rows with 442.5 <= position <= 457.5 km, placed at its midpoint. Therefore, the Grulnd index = -5.0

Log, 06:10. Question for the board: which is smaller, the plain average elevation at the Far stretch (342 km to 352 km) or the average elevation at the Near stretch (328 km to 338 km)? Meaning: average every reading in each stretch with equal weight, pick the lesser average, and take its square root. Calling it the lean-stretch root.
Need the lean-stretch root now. 1.90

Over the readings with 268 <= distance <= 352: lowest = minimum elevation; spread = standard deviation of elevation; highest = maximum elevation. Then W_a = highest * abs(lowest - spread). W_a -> 13.8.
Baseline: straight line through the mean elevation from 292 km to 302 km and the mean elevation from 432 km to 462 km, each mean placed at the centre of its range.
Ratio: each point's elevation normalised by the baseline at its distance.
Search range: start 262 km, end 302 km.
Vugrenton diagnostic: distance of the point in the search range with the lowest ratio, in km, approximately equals 300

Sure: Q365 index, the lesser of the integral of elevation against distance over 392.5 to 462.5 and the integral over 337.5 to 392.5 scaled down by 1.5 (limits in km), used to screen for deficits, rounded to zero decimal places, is 138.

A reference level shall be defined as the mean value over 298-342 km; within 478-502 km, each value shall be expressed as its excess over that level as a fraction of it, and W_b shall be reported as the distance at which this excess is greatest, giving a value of 500 km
